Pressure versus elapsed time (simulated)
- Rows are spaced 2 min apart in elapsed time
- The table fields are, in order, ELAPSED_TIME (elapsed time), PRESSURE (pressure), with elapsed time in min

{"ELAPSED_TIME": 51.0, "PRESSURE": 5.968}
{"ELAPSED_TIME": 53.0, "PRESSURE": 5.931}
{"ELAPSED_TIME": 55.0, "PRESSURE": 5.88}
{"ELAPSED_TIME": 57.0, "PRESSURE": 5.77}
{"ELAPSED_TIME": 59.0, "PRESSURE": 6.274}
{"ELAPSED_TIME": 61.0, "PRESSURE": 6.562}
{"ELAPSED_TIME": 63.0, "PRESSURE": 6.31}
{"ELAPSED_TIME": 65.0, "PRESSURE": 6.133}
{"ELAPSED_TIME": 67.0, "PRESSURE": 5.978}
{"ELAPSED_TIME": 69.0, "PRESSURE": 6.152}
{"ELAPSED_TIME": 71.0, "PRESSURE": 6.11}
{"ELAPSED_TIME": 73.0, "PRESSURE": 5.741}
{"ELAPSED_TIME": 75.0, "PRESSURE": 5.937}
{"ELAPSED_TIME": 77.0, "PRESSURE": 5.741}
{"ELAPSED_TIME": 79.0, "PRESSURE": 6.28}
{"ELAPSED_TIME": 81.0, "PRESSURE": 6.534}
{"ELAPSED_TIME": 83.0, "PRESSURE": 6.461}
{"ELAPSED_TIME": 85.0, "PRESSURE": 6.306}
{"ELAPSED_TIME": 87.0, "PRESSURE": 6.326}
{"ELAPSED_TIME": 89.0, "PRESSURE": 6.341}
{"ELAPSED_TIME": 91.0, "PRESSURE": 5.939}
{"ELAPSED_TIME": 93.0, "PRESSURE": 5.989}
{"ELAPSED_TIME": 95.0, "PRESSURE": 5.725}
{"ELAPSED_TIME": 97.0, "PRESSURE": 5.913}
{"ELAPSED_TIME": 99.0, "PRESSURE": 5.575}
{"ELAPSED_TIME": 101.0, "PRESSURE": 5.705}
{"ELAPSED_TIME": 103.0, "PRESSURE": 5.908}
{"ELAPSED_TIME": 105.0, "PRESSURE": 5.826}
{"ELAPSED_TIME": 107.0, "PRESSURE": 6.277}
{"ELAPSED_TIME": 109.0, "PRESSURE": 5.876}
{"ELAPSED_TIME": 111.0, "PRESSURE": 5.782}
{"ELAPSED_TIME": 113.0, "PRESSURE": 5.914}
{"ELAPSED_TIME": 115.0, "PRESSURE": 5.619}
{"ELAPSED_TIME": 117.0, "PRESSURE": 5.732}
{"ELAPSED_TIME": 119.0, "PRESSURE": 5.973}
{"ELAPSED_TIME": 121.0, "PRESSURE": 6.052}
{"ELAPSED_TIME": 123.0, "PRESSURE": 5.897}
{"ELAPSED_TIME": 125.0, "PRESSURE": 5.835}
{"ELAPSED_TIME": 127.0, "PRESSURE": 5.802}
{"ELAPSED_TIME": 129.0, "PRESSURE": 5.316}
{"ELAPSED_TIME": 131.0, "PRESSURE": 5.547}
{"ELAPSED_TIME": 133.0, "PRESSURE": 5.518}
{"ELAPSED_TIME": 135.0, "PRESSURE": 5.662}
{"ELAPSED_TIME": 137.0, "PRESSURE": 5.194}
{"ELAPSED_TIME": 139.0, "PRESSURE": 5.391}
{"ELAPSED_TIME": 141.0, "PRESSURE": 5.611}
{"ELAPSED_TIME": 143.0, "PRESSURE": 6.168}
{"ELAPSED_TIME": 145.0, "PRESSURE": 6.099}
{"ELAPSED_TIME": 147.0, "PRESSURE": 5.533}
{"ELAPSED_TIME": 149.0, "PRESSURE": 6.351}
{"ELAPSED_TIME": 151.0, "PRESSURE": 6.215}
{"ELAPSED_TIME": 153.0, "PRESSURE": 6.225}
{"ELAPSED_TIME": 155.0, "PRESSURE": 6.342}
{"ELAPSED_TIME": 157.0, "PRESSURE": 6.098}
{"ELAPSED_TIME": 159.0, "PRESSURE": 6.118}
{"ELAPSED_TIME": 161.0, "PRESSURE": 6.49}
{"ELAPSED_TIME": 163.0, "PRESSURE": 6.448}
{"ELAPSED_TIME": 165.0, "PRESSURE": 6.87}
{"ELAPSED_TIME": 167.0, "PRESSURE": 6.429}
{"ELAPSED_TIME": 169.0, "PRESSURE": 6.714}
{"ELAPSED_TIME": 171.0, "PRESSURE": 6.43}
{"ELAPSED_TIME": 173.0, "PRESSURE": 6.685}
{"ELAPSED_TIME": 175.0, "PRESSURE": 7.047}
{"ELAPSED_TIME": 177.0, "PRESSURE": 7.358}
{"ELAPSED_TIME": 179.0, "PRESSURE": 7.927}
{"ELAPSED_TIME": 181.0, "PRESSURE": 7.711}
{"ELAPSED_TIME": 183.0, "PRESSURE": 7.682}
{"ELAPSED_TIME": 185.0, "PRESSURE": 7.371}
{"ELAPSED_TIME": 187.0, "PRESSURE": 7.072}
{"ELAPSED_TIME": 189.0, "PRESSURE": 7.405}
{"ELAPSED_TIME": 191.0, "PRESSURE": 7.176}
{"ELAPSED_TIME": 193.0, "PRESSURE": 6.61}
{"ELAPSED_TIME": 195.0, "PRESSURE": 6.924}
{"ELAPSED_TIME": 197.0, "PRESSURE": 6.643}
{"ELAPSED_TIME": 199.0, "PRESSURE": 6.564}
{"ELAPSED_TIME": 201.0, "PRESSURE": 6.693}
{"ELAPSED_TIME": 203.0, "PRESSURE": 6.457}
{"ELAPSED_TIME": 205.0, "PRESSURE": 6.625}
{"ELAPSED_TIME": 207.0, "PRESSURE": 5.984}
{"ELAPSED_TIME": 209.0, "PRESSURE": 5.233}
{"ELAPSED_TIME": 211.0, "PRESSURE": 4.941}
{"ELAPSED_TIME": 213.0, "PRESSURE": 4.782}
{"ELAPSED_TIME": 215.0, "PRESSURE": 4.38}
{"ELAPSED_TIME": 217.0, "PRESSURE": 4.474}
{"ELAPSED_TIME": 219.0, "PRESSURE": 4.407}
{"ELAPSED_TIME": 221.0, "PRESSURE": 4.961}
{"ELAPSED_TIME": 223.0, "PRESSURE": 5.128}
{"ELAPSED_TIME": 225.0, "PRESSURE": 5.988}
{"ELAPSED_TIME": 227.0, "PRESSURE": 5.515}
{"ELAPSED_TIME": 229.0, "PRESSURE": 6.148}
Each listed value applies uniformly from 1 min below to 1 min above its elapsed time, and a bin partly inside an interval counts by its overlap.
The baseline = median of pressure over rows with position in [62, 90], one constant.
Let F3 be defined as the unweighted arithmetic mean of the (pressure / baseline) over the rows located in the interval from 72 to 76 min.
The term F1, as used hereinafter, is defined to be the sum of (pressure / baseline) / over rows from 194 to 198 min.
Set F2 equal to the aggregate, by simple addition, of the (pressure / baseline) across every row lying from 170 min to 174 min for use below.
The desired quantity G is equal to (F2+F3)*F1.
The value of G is 6.66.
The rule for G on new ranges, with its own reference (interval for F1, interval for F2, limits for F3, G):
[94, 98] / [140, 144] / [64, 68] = 5.37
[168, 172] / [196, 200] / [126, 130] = 6.38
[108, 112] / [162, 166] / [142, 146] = 5.87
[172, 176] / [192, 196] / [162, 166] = 7.18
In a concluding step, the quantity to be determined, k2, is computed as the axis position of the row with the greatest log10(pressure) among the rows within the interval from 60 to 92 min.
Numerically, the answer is 61.0 min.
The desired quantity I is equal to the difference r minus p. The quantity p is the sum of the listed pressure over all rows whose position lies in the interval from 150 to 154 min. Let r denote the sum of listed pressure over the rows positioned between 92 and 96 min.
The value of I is -0.7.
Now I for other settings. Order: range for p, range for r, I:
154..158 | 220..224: -2.4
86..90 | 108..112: -1.0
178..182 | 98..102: -4.4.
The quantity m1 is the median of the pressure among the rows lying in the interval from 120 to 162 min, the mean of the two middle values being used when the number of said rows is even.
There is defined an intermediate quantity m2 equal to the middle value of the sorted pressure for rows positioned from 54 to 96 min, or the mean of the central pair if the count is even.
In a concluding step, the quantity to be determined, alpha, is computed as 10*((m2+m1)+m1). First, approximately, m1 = 5.9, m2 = 6.1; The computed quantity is 179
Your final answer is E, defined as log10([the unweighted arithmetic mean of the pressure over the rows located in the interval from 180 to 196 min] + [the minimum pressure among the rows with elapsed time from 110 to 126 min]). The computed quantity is 1.11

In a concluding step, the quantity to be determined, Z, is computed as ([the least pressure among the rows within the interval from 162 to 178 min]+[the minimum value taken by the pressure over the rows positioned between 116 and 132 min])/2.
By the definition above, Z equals 5.87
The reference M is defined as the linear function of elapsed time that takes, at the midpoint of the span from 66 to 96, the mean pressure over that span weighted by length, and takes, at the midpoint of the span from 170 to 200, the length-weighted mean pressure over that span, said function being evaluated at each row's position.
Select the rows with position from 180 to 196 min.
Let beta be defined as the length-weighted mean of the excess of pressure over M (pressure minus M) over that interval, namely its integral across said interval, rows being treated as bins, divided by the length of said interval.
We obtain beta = 0.1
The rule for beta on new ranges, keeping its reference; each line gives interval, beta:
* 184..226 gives -1.3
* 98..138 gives -0.7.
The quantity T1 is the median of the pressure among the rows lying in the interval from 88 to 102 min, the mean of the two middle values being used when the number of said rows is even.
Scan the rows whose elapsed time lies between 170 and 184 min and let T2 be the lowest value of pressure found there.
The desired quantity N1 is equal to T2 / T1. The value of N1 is 1.09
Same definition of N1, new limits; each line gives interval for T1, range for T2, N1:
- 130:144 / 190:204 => 1.16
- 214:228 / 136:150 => 1.05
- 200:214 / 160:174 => 1.07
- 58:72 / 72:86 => 0.93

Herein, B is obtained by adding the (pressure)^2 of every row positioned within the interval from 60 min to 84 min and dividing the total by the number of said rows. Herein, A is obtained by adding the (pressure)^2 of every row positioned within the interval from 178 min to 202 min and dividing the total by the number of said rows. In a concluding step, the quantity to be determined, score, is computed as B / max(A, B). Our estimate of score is 0.74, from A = 51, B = 38.0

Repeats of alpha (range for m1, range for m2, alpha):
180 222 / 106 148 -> 190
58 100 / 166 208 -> 190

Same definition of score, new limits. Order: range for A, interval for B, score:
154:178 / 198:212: 0.86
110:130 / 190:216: 1.00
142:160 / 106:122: 0.93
